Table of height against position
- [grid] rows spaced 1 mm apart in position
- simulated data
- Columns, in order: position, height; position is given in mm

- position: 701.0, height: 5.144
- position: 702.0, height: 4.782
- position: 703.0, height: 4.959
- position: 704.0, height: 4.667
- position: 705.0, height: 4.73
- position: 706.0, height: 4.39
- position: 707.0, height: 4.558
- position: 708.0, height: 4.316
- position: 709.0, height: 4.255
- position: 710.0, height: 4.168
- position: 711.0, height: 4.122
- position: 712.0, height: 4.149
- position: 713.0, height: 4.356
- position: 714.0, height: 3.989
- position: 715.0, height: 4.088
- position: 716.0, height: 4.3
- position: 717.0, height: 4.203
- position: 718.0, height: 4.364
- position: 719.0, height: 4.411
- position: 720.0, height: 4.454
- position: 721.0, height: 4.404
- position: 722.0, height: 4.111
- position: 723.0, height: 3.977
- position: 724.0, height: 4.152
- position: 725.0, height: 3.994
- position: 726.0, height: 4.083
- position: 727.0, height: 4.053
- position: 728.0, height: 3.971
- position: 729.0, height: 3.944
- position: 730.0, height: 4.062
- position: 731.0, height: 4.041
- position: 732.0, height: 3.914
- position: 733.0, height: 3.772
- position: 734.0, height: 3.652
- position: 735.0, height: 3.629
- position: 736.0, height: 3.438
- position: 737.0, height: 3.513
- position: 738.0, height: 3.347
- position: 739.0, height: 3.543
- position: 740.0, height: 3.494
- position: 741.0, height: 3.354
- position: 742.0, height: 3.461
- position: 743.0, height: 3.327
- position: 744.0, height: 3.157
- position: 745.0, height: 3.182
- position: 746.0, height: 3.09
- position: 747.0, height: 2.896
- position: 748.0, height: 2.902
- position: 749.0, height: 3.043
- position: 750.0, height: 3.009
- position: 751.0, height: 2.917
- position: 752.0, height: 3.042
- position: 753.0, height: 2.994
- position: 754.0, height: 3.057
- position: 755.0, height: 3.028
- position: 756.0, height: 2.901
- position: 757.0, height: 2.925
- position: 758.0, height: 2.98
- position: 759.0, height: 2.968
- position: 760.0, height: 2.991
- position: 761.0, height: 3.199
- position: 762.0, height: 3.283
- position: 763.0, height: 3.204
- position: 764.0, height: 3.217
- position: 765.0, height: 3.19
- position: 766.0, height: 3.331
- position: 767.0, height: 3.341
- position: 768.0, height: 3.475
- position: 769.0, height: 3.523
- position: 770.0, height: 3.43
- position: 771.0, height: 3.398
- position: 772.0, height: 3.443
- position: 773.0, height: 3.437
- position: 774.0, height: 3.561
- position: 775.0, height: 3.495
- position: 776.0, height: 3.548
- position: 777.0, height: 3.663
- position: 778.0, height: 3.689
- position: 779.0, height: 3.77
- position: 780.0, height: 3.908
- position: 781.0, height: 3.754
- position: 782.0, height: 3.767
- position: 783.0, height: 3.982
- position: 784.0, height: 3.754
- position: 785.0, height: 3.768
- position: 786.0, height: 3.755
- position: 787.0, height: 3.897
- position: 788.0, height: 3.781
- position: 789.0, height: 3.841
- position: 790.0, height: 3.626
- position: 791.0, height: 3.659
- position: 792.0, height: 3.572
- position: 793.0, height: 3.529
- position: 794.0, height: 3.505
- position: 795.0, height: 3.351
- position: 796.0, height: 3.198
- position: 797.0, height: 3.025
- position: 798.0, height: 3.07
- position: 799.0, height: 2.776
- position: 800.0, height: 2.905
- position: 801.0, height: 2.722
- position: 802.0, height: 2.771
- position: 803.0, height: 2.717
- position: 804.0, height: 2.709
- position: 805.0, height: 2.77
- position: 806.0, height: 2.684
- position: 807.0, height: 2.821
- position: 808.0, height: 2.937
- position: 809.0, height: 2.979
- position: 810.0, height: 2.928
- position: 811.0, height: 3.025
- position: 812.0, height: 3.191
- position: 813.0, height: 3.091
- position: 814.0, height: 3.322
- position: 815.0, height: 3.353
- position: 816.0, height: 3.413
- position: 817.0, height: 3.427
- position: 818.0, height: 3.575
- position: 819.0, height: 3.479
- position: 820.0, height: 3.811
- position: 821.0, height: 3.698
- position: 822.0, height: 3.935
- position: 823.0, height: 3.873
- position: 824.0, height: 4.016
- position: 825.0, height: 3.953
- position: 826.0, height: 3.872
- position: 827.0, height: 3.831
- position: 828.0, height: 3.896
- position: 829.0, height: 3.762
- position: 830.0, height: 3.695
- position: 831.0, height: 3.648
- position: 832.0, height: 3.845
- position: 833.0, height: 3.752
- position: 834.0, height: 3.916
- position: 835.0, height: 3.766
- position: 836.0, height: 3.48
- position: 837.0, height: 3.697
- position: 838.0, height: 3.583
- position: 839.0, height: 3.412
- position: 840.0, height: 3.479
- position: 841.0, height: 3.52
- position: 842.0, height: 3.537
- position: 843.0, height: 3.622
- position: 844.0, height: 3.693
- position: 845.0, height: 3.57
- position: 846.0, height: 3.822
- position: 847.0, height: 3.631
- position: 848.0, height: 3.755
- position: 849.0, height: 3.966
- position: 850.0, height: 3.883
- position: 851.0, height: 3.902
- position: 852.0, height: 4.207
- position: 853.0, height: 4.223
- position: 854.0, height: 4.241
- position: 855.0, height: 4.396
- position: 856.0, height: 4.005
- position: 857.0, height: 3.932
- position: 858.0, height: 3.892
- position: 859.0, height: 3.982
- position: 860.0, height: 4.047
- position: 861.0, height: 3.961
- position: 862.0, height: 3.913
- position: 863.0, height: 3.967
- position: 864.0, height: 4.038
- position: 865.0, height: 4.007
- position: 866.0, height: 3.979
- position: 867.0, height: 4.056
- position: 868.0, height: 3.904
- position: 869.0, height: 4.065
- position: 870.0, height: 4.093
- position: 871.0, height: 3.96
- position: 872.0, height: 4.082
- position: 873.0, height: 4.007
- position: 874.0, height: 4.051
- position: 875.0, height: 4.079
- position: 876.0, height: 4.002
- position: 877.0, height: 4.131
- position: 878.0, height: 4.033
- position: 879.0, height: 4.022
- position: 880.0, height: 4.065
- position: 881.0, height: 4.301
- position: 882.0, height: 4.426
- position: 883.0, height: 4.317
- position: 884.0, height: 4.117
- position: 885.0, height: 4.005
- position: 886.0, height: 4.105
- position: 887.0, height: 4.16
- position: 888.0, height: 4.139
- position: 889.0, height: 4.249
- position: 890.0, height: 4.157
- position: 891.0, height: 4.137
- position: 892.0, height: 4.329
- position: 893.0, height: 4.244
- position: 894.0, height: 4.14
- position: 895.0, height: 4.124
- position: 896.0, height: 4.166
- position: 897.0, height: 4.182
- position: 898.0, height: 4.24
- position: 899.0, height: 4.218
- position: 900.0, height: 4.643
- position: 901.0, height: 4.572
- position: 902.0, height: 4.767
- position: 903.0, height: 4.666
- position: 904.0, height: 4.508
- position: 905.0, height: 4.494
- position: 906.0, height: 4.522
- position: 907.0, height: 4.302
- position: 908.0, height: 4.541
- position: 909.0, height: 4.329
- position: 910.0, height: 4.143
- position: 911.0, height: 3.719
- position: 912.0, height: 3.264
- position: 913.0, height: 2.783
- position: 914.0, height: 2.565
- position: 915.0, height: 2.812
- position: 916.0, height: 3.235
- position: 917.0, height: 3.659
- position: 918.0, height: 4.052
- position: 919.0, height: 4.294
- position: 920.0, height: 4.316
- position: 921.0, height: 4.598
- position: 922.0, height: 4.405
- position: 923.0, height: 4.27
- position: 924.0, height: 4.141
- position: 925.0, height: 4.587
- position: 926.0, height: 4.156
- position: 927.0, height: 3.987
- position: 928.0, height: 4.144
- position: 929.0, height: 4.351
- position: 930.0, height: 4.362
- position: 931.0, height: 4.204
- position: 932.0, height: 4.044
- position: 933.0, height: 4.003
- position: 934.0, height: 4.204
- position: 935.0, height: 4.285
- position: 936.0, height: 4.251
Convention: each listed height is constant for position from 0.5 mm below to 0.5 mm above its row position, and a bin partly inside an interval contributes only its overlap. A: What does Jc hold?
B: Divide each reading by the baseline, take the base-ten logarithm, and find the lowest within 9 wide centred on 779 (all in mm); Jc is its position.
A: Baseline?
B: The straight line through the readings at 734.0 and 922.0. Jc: 775.0 mm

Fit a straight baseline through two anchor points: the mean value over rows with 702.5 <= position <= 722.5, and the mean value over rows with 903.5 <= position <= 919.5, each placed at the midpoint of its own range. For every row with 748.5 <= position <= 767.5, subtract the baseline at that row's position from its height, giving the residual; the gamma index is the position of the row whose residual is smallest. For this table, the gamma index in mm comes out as 756.0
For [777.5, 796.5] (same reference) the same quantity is 796.0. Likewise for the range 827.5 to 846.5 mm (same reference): 839.0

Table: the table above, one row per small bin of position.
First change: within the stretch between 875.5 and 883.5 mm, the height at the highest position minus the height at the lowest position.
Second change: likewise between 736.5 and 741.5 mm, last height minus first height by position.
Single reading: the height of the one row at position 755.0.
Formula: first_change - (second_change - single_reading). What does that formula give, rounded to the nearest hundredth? 3.50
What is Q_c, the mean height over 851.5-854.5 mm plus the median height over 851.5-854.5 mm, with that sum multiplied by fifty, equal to 422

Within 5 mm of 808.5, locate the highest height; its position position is 812.0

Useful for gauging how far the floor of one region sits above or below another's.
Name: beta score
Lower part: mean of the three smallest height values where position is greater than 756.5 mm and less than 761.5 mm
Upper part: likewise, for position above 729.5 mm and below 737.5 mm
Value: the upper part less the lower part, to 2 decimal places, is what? 0.57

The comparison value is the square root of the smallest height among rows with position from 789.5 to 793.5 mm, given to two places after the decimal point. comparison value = 1.88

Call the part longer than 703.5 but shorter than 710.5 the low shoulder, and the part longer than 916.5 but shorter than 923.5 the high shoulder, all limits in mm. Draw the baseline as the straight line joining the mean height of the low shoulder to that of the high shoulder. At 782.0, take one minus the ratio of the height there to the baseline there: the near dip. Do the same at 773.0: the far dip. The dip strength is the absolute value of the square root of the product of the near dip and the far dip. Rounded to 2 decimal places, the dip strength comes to 0.17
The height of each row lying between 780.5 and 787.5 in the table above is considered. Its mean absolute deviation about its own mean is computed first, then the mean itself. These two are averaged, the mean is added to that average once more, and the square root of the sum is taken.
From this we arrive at 2.40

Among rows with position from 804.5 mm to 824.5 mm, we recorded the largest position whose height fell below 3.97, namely 823.0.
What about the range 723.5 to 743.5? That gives 743.0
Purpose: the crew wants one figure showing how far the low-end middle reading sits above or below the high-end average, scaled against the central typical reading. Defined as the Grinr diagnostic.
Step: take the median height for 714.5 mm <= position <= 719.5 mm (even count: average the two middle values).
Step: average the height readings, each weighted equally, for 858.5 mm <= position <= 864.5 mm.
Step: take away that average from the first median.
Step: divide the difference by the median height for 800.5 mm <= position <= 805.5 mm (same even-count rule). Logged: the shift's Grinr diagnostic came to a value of 0.12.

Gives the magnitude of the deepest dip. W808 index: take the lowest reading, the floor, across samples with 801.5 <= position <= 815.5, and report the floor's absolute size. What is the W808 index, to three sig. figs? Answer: 2.68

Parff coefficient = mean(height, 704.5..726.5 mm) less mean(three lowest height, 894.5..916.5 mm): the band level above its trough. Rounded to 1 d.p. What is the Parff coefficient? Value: 1.5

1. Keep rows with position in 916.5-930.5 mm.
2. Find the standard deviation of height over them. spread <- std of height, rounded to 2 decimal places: 0.24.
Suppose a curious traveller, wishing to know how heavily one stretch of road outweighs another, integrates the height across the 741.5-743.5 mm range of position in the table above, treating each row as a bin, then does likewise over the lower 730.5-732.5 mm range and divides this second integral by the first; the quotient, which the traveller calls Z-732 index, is 1.17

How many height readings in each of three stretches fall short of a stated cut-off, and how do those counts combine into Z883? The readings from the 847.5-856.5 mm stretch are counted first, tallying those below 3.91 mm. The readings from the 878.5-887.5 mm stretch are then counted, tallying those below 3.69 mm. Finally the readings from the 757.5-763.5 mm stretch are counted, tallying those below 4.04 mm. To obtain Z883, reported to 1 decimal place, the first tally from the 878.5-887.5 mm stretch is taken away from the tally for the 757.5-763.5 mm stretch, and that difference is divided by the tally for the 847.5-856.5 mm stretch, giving 2.0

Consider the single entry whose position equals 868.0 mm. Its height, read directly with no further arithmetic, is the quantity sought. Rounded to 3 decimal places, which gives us 3.904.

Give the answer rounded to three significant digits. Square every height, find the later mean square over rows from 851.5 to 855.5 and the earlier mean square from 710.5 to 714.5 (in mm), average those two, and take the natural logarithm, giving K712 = 2.88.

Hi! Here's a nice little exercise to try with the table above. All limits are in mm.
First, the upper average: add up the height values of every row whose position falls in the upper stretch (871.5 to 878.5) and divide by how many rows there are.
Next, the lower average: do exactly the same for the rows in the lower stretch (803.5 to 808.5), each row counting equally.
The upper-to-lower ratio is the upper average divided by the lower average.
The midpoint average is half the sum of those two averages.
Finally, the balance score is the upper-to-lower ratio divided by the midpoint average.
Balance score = 0.43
